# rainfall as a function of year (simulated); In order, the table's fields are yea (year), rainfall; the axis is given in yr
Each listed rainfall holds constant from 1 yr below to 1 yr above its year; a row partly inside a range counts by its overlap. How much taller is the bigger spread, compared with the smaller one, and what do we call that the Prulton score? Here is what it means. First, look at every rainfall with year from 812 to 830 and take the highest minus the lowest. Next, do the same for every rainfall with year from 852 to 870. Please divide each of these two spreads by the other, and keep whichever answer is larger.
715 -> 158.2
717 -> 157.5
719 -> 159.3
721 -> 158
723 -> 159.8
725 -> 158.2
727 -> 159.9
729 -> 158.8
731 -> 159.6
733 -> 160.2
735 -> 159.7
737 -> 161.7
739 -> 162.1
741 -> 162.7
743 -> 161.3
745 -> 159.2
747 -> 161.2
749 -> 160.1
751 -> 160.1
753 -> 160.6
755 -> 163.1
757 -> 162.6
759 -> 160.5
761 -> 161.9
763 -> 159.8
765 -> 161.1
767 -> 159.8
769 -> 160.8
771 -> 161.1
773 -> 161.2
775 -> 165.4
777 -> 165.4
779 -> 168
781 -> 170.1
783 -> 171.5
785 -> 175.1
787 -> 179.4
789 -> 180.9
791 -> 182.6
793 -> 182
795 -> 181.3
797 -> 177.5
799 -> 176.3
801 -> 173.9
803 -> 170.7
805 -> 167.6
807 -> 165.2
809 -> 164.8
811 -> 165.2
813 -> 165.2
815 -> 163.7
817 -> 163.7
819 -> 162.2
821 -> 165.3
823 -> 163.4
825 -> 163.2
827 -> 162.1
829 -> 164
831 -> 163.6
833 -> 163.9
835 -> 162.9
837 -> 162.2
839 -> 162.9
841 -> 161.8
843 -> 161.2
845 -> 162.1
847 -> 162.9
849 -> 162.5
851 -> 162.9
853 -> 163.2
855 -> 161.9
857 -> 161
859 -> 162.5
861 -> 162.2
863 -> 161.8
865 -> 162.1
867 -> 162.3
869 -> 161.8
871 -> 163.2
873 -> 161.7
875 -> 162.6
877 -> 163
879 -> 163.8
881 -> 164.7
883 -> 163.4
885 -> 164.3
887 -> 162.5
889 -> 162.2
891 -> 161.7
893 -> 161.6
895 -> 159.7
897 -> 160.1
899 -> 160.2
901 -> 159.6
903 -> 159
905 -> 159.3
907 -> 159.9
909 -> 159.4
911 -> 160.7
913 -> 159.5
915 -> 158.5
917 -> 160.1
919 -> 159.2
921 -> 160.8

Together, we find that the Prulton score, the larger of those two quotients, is 1.5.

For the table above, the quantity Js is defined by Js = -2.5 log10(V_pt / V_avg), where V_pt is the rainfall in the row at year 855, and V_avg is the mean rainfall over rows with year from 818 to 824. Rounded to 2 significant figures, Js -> 0.012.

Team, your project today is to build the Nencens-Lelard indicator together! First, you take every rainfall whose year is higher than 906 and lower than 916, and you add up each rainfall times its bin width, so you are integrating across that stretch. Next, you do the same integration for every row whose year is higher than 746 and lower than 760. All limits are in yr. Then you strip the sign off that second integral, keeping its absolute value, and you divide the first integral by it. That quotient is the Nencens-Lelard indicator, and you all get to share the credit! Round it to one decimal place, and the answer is 0.7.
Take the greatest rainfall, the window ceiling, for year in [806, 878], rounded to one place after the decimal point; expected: 165.3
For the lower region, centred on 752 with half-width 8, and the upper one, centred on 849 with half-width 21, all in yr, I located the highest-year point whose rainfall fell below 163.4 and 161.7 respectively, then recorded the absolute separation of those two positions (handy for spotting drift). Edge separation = 98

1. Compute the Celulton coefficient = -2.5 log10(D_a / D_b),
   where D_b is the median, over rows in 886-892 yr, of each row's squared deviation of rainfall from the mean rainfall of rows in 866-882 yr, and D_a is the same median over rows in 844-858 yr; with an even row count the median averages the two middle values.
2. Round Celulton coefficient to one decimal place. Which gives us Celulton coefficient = 1.2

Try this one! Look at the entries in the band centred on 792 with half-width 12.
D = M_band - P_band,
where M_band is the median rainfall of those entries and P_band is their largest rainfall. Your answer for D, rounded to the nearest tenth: -5.7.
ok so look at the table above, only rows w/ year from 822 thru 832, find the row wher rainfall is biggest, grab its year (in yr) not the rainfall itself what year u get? 829 yr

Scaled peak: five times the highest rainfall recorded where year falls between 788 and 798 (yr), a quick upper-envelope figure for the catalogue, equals 913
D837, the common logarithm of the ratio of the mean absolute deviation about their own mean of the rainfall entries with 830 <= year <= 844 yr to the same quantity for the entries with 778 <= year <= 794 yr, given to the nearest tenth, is -0.8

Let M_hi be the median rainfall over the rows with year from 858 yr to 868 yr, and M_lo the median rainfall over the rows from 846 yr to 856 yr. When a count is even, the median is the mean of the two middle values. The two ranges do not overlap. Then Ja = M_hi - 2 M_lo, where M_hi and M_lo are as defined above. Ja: -164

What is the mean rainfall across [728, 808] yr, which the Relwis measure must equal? 166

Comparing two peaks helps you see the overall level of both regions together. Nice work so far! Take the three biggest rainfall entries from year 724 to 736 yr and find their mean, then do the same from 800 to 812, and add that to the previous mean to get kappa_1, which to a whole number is 331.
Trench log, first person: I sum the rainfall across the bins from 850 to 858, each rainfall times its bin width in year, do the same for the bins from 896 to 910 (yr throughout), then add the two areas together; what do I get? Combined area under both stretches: 3533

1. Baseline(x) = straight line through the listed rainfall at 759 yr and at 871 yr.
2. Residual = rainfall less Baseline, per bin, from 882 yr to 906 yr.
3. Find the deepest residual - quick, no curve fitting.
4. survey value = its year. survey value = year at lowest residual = 903 yr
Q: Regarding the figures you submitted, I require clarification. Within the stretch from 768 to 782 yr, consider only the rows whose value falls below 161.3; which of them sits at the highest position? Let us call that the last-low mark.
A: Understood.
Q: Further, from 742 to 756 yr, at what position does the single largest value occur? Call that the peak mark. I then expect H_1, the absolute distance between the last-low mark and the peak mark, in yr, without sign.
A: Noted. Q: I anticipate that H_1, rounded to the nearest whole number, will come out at 18 yr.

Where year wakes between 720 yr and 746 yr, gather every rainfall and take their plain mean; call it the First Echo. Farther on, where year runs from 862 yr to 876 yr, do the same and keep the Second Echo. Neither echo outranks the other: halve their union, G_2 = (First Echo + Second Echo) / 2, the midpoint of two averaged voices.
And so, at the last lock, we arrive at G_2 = 161.2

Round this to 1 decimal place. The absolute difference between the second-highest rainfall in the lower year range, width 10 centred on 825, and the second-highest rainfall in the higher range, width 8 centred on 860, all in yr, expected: 1.8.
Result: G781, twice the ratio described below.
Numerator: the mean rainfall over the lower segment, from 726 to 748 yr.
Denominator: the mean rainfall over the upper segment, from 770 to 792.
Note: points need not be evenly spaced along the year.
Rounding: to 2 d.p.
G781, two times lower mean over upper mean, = 1.88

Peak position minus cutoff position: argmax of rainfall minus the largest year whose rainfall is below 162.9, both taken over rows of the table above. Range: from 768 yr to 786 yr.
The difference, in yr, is 12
